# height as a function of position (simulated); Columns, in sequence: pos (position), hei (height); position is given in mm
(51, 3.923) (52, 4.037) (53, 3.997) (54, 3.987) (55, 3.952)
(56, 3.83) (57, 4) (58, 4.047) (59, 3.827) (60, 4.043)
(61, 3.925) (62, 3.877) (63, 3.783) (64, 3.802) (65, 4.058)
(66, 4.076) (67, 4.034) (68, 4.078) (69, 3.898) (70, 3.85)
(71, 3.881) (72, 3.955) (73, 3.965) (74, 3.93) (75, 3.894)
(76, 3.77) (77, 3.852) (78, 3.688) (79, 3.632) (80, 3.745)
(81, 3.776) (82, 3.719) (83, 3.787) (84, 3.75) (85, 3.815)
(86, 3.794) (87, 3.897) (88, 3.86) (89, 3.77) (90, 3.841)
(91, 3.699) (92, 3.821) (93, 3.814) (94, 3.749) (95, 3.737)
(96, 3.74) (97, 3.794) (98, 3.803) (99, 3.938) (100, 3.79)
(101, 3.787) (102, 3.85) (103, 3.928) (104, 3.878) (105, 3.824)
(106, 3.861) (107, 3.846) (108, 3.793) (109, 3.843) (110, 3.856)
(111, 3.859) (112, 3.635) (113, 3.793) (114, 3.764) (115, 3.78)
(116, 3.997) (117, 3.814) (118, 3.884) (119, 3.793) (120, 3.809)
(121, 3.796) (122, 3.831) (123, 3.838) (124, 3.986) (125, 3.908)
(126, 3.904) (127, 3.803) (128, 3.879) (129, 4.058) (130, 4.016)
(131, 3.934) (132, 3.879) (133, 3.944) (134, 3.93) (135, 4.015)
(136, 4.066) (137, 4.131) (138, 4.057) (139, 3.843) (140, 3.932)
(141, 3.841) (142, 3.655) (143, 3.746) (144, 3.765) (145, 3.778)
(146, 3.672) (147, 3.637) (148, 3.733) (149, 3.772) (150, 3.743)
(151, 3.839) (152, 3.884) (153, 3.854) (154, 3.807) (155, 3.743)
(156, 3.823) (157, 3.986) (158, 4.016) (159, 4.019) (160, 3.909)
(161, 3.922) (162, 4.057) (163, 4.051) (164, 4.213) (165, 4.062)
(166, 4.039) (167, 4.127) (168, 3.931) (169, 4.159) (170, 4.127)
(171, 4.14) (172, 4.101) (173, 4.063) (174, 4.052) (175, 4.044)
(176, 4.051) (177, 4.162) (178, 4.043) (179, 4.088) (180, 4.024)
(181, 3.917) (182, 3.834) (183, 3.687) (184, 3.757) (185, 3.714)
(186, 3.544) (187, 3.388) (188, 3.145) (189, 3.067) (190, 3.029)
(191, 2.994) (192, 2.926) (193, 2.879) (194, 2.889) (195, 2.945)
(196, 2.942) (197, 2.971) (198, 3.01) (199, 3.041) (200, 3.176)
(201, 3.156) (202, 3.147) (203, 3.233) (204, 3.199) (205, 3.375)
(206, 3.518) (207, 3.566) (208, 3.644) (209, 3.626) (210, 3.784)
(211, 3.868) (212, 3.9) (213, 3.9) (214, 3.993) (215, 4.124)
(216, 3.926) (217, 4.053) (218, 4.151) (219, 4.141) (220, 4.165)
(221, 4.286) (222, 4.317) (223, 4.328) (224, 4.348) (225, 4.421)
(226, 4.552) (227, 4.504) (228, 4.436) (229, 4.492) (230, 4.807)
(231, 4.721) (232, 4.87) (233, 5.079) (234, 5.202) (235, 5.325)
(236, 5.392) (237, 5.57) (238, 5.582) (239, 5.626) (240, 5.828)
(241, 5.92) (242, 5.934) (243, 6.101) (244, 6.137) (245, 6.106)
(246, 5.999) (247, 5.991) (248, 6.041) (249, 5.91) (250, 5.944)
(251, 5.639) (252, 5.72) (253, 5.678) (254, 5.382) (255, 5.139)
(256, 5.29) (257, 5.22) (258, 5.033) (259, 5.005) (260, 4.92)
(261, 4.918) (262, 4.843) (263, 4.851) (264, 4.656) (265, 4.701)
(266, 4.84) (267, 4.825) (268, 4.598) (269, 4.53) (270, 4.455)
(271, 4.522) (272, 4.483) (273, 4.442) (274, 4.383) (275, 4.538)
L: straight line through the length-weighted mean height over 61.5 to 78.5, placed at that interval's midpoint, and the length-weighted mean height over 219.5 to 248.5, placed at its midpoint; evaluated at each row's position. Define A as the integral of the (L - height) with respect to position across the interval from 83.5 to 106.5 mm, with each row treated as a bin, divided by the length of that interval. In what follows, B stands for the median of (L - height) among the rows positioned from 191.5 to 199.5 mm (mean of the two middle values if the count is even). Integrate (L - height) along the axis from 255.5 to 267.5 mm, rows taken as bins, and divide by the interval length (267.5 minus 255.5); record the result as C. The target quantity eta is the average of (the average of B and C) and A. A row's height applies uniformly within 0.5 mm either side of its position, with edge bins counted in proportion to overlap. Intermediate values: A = 0.28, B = 1.9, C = 0.46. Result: 0.74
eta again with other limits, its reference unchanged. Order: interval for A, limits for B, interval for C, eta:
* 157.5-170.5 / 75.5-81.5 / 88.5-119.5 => 0.44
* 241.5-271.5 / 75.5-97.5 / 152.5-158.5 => 0.26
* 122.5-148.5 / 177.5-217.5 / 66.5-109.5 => 0.67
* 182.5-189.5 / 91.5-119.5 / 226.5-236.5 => 0.82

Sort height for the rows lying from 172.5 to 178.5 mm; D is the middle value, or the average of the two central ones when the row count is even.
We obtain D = 4.1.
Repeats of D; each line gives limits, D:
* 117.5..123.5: 3.8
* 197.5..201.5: 3.1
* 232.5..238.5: 5.4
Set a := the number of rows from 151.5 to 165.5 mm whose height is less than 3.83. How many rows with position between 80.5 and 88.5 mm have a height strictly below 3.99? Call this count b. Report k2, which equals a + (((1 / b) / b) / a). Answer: 3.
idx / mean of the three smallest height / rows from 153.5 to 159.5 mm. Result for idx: 3.79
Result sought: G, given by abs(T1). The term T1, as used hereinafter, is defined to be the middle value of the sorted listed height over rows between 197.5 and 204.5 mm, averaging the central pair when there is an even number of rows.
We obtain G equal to 3.16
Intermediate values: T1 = 3.16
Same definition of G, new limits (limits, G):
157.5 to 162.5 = 4.02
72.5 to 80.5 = 3.81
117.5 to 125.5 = 3.83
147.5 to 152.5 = 3.77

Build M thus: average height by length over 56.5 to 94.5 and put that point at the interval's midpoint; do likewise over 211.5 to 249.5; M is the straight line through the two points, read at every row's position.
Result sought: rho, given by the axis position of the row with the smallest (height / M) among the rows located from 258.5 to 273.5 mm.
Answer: 273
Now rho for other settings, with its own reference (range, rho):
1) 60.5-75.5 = 63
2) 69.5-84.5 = 79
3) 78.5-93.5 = 91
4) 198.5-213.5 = 199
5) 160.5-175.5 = 168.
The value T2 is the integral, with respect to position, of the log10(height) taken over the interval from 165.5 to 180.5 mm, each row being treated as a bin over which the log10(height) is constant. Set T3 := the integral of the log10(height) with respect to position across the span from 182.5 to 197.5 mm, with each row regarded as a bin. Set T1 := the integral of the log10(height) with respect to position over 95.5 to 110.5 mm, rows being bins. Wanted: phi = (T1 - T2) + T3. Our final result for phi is 7.1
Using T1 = 8.8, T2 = 9.2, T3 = 7.5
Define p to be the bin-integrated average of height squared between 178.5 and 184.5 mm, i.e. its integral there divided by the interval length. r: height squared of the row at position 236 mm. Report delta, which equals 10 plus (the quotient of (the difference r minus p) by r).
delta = 10.5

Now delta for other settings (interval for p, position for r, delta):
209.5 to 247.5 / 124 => 9.5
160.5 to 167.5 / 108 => 9.8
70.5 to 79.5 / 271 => 10.3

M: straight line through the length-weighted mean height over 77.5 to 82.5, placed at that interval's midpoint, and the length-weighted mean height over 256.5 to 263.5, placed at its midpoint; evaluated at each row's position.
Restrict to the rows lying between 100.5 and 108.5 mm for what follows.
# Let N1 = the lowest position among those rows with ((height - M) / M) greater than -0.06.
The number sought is 101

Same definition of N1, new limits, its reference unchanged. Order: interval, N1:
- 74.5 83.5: 75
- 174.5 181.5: 177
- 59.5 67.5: 60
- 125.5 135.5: 126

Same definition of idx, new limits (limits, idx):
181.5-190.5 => 3.08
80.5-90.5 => 3.75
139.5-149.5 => 3.65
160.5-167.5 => 4.00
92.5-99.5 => 3.74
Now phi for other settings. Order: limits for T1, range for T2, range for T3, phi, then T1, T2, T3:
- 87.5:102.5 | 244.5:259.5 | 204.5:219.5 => 6.2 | 8.7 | 11.2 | 8.7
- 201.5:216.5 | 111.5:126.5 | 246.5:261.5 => 10.7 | 8.4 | 8.8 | 11.0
